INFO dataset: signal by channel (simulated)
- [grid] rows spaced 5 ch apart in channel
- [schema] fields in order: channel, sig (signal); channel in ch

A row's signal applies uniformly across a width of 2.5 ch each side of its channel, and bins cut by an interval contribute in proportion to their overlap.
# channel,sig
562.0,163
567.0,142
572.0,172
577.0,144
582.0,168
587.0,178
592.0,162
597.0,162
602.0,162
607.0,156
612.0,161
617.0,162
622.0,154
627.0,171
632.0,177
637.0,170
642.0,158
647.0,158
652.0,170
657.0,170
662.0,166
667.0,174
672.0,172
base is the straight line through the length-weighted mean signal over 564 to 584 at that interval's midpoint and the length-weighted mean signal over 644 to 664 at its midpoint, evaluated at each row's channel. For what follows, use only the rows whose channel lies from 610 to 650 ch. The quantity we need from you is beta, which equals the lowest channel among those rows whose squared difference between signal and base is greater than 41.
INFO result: 622.0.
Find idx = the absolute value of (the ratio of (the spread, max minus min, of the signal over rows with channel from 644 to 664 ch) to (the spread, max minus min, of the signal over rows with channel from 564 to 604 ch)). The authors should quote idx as 0.3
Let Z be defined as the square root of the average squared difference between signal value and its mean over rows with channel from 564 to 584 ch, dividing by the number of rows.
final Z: 13.6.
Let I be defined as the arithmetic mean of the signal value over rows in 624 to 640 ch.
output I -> 173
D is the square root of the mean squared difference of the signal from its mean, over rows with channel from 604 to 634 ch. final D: 8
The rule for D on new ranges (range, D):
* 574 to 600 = 11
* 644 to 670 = 5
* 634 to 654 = 6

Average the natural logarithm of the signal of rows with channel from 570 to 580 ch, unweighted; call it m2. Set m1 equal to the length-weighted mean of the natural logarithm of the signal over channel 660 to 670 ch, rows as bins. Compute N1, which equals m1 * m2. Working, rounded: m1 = 5.14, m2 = 5.06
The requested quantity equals 26.0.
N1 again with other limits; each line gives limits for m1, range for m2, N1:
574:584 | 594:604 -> 25.7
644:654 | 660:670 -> 26.2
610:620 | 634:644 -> 25.9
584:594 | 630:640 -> 26.5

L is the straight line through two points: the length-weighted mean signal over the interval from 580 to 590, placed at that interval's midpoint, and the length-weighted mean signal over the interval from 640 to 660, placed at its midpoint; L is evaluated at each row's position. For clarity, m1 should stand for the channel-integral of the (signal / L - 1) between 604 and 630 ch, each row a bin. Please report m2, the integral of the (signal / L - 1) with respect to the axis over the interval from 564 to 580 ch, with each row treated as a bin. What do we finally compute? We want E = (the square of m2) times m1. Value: -4.2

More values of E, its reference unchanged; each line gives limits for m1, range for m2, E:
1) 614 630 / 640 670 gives -0.1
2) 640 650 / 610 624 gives -0.2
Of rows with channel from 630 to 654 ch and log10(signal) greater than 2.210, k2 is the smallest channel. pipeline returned 632.0 ch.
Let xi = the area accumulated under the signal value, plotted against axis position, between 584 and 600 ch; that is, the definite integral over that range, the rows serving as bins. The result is 2675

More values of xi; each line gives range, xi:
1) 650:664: 2362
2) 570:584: 2250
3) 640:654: 2266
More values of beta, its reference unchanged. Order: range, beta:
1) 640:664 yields 647.0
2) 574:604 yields 577.0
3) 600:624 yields 622.0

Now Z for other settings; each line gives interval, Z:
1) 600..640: 7.4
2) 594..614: 2.5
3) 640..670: 6.1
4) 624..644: 6.9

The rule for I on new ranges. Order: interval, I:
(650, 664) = 169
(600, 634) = 163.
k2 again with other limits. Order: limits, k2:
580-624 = 582.0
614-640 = 627.0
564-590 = 572.0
